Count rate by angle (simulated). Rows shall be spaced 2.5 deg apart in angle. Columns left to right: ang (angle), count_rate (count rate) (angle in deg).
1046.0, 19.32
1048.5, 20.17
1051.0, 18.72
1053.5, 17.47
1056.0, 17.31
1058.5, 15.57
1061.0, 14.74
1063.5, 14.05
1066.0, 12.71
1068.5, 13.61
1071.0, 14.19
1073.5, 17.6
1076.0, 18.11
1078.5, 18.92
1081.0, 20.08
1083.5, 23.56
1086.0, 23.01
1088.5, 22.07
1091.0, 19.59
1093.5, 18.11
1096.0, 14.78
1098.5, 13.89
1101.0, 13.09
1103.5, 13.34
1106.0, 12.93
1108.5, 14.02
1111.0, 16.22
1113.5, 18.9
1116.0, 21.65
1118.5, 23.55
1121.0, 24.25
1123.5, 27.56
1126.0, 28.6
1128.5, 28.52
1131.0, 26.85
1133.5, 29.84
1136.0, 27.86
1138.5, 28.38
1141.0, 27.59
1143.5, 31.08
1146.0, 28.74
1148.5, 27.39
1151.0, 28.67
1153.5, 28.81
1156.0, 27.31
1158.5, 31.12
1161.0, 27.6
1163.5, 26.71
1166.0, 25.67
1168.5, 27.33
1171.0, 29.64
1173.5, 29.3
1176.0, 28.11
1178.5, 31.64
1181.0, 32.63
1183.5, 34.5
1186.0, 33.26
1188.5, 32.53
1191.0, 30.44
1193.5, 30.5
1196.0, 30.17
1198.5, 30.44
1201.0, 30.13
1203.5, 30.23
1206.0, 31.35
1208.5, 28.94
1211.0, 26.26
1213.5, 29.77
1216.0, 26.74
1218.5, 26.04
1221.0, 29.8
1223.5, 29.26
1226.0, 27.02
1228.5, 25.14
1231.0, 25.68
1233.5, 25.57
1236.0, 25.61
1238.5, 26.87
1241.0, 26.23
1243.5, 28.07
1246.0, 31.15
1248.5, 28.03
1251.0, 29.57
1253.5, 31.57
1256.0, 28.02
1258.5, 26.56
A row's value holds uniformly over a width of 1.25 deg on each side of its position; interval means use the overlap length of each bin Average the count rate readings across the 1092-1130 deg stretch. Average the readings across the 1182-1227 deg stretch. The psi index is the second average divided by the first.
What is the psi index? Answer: 1.5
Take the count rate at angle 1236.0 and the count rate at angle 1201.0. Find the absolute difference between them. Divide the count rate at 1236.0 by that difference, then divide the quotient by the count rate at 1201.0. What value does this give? 0.188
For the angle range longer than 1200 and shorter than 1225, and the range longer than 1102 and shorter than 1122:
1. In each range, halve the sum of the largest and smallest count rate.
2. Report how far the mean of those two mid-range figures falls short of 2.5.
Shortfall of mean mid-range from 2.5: -21.1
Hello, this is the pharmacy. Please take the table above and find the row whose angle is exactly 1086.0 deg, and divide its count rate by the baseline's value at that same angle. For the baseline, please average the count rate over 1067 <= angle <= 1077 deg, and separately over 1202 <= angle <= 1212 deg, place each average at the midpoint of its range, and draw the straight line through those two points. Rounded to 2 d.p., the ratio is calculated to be 1.34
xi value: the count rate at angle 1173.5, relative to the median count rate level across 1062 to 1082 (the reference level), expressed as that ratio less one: 0.84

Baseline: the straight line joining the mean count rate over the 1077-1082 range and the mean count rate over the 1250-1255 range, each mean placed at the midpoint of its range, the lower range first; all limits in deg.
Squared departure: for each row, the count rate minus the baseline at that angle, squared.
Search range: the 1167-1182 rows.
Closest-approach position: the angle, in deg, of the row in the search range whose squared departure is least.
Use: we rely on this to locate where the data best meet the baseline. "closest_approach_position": 1168.5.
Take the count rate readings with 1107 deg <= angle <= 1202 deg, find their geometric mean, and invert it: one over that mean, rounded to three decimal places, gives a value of 0.036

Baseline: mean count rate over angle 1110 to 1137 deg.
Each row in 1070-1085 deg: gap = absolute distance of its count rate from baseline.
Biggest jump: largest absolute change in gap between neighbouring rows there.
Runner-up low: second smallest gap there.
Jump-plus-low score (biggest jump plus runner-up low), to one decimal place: 8.3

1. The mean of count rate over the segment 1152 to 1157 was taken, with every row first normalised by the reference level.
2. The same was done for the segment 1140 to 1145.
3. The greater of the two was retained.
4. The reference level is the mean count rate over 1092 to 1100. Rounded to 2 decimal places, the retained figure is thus 1.88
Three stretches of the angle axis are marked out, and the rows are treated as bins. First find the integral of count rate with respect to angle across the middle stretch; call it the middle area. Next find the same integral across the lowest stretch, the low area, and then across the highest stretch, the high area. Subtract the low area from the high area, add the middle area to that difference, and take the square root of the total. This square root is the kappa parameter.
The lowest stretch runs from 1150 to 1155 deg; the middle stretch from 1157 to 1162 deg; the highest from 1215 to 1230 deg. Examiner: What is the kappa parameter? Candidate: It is 20.3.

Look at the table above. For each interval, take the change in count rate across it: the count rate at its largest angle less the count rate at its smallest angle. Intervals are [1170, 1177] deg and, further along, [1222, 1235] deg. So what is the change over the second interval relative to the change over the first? 2.4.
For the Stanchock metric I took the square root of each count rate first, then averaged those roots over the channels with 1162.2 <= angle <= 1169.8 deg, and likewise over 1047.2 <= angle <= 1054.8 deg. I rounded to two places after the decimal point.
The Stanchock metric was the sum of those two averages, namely 9.49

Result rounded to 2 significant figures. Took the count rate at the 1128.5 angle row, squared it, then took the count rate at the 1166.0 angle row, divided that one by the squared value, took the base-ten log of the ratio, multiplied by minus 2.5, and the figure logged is 3.8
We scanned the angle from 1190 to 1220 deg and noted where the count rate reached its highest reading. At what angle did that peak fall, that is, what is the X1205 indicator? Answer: 1206.0 deg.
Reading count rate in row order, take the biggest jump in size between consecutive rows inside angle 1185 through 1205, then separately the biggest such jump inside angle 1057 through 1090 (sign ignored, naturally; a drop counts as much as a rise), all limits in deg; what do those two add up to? 5.57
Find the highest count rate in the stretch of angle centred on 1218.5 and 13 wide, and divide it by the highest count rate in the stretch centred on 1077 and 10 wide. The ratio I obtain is 1.48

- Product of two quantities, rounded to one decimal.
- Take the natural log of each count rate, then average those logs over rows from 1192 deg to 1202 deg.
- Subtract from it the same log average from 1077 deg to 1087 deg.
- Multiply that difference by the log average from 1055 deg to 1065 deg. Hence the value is 1.0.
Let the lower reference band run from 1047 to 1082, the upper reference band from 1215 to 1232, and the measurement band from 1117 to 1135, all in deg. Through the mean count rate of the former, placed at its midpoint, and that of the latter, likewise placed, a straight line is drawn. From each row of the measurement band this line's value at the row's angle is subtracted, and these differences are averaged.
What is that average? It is 6.3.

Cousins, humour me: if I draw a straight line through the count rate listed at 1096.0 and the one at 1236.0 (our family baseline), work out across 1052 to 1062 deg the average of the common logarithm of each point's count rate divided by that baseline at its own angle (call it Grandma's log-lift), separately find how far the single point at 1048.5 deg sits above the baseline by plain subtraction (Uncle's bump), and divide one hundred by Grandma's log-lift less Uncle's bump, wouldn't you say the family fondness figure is -11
